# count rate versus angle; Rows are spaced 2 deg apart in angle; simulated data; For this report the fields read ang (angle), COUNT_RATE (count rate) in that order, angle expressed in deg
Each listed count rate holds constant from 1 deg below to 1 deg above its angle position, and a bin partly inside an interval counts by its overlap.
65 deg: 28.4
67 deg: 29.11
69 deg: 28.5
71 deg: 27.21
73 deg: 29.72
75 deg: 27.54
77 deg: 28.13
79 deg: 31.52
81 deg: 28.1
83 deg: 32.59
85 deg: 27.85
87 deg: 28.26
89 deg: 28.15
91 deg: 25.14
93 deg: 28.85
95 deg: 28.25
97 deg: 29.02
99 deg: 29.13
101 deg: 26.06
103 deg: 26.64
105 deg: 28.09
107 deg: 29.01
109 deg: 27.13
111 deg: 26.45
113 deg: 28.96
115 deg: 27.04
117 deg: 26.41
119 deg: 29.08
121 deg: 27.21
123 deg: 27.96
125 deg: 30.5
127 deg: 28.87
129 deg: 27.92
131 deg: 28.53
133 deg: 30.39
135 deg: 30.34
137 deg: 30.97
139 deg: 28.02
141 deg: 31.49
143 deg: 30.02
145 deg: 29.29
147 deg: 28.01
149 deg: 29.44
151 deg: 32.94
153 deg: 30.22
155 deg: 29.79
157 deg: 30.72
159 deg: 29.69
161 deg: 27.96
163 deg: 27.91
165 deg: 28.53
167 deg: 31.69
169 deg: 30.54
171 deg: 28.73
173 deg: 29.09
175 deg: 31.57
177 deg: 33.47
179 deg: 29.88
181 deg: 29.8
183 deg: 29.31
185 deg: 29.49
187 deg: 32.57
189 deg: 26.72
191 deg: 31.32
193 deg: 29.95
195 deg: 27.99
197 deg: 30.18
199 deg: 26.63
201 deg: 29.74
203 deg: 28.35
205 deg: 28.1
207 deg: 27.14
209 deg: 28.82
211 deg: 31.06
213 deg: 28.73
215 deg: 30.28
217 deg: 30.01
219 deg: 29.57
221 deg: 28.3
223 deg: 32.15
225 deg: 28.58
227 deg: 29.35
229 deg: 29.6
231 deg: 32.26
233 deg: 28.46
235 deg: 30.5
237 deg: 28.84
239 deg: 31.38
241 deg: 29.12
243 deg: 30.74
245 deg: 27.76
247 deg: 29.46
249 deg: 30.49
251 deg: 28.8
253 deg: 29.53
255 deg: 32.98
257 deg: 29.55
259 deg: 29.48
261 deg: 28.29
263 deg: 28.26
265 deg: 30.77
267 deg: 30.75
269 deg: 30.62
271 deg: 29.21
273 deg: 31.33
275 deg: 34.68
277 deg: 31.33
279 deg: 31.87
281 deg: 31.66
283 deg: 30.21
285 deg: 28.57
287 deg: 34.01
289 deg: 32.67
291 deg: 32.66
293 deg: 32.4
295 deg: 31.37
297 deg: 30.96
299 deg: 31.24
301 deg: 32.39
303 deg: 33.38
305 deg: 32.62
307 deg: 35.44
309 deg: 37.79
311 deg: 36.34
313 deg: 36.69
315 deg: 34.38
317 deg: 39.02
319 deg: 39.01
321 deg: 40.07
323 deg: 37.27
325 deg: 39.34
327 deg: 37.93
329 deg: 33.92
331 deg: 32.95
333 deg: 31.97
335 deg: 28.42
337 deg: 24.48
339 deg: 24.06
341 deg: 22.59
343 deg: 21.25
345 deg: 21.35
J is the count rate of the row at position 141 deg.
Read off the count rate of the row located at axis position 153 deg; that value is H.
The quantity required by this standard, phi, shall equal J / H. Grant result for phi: 1.04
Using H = 30.22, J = 31.49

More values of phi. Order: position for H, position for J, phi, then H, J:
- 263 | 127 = 1.02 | 28.26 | 28.87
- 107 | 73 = 1.02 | 29.01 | 29.72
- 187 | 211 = 0.95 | 32.57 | 31.06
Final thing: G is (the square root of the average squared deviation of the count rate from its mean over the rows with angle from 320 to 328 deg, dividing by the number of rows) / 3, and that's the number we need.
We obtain 0.37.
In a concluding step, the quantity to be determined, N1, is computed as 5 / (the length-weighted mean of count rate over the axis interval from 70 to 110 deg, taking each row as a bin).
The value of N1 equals 0.177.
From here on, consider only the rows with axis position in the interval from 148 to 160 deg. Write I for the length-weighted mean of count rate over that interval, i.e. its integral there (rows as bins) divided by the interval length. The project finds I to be 30.5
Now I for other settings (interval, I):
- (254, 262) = 30.1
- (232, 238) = 29.3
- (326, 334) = 34.2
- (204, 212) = 28.8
